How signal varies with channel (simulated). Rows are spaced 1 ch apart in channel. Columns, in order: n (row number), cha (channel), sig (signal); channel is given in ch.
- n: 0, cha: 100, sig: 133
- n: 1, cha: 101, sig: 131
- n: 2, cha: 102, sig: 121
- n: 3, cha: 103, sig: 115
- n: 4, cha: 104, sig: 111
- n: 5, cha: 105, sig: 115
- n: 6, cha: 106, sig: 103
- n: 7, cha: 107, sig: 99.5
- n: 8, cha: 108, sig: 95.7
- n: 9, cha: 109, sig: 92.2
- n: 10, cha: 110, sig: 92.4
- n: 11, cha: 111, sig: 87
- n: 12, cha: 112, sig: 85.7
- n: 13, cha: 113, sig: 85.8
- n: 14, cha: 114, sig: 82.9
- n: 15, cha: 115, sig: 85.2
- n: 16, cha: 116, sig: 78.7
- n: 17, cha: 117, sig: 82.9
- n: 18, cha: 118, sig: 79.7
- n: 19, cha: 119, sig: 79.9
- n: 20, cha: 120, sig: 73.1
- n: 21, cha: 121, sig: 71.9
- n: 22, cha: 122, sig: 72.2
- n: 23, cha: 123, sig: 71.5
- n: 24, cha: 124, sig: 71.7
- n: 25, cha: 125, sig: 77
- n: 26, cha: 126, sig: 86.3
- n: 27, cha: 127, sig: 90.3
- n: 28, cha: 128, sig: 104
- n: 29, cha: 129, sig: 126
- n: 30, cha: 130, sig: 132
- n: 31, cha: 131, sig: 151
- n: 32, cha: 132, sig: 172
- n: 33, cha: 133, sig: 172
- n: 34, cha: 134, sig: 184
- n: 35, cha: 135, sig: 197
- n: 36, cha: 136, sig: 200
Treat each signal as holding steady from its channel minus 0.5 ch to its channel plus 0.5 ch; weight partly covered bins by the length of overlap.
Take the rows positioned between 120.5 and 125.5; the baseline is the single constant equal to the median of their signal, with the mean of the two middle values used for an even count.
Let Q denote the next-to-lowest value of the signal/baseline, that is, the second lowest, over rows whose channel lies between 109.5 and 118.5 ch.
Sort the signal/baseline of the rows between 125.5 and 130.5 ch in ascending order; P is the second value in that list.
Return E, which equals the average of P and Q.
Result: 1.18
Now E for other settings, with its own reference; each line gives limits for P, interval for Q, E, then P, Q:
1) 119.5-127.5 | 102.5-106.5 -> 1.27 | 1.00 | 1.54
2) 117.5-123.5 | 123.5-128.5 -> 1.04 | 1.00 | 1.07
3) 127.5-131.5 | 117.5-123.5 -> 1.38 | 1.75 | 1.00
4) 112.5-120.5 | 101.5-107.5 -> 1.26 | 1.09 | 1.43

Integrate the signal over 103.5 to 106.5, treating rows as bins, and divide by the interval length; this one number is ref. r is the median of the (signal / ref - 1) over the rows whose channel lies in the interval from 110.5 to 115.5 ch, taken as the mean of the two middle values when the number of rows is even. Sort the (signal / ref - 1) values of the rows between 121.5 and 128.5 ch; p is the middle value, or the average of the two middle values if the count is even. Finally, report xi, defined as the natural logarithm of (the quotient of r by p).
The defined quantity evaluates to -0.3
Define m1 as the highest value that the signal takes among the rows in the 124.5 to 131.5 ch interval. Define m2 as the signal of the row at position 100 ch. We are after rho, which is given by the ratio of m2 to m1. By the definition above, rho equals 0.9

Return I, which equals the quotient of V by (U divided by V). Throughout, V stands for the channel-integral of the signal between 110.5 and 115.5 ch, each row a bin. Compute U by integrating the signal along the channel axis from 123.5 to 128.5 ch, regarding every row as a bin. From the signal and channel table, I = 424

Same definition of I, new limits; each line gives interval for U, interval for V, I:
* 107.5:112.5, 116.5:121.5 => 331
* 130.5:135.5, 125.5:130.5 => 331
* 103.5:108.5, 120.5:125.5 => 253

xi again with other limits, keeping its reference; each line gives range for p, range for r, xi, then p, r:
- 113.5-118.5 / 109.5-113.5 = -0.1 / -0.24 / -0.21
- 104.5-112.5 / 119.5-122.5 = 0.9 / -0.14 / -0.34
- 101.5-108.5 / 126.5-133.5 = 2.8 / 0.01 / 0.20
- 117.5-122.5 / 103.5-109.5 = -1.5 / -0.33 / -0.08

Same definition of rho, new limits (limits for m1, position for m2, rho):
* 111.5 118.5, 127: 1.1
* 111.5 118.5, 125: 0.9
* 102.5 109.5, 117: 0.7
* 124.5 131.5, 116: 0.5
